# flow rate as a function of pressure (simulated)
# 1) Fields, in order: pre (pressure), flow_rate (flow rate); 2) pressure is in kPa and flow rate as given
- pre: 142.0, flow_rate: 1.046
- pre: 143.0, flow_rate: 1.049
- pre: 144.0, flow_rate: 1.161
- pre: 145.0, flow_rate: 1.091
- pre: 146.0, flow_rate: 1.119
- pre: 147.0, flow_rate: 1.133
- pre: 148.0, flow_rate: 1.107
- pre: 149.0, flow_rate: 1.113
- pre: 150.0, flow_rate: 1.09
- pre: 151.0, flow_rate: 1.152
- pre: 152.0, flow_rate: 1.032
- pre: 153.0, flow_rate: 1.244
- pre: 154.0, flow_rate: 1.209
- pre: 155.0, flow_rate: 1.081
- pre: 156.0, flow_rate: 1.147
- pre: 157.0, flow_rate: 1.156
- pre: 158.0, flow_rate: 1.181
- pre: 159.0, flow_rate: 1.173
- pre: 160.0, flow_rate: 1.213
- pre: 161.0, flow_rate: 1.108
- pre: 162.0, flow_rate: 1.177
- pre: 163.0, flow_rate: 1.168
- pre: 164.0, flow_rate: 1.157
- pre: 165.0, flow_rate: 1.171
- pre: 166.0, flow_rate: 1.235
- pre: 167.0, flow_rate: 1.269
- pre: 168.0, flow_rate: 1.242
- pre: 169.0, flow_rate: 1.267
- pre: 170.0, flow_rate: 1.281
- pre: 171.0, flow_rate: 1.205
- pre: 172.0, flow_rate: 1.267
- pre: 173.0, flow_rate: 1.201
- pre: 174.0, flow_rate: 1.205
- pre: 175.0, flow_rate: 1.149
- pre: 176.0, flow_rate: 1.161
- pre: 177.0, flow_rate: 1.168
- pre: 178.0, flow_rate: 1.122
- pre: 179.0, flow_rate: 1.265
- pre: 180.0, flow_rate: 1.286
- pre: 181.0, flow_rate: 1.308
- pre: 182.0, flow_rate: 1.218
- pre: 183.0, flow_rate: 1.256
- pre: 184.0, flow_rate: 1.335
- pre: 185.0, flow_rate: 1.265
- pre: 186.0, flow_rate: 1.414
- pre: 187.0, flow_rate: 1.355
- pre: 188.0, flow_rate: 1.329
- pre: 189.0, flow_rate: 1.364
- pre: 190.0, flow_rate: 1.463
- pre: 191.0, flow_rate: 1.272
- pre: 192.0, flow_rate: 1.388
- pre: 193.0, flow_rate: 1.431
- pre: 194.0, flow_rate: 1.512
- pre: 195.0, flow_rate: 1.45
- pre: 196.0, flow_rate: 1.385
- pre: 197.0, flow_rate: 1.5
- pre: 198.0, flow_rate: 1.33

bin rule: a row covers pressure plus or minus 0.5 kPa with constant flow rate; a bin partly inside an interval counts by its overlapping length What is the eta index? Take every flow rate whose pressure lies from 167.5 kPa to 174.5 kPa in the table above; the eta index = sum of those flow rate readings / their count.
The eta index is 1.24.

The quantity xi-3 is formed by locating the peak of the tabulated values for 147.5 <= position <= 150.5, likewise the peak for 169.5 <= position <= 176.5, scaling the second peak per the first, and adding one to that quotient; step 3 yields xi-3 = 2.15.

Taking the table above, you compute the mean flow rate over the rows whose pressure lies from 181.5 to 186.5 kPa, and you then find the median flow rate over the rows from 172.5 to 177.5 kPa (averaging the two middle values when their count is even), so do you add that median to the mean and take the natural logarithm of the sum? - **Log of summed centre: 0.902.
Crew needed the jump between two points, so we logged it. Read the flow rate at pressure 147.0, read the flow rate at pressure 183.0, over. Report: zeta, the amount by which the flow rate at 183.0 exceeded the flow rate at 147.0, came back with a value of 0.12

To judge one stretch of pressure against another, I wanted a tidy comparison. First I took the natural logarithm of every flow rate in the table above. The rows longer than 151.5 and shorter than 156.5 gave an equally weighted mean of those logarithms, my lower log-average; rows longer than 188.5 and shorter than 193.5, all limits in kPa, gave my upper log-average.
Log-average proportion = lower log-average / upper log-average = 0.40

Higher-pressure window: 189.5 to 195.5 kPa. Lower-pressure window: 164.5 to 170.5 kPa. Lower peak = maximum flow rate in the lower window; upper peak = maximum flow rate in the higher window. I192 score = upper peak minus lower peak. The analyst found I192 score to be 0.23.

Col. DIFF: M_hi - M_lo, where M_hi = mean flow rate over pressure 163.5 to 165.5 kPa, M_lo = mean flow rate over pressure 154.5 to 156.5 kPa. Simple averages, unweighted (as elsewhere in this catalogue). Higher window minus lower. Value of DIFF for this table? 0.050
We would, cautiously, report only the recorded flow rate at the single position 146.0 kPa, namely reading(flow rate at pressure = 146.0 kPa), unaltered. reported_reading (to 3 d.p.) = 1.119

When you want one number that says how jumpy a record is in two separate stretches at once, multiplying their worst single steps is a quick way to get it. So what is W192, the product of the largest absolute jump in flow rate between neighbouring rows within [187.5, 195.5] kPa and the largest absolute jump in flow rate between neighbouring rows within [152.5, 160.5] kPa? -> 0.024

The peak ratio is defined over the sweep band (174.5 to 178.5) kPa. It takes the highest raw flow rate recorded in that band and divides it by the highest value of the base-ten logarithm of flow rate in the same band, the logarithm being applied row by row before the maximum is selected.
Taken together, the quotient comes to 17.3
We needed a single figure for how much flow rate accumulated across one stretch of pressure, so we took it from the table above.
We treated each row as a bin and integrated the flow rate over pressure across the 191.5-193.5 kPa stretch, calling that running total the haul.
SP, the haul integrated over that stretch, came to 2.819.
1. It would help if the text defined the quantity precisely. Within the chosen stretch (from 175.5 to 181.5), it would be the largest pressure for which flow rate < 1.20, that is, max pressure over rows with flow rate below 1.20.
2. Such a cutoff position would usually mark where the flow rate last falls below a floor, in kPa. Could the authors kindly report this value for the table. 178.0 kPa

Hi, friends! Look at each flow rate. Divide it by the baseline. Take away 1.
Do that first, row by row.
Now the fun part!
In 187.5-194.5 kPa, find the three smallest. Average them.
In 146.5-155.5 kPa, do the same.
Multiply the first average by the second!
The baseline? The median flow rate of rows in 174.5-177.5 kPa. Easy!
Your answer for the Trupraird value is -0.0111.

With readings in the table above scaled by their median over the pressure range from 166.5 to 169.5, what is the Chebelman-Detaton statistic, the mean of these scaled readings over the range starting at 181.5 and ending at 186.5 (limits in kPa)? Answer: 1.02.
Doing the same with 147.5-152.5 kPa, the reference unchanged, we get 0.87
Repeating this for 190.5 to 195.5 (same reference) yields 1.11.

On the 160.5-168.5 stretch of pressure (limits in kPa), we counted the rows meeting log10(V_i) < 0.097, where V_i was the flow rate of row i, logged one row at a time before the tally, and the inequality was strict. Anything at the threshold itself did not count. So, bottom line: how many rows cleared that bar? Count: 7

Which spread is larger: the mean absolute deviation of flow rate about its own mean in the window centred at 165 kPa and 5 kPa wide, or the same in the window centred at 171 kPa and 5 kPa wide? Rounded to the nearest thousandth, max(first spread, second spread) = 0.042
